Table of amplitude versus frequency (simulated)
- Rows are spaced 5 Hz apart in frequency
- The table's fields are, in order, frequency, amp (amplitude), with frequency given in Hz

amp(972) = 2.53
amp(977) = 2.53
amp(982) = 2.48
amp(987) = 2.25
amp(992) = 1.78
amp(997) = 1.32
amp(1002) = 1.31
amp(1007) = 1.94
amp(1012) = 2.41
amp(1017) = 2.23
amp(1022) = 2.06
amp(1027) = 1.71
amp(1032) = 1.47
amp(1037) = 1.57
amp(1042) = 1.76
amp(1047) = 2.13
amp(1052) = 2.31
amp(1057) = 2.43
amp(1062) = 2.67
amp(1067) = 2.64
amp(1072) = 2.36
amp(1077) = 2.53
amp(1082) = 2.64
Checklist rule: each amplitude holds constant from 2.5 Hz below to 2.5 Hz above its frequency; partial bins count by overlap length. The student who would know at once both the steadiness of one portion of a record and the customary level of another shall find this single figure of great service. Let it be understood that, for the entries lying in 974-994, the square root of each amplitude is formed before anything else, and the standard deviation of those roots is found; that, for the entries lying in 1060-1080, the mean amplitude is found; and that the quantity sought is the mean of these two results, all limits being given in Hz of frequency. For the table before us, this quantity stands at 1.33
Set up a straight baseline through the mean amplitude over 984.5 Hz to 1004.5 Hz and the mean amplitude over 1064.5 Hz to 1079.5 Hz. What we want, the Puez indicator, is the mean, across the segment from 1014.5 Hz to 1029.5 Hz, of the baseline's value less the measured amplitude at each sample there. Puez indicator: 0.0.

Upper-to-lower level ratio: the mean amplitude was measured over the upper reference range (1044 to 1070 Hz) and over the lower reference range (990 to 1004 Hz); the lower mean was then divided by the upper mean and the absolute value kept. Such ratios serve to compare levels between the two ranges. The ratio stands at 0.60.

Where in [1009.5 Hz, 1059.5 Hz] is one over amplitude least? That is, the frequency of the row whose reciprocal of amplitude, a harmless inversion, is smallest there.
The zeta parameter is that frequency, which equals 1057 Hz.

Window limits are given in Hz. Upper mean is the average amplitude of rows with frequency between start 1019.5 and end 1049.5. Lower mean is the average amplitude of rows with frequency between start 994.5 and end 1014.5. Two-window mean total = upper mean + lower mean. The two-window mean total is 3.5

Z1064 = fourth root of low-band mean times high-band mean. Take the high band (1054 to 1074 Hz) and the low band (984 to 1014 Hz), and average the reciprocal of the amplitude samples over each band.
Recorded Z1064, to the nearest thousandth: 0.692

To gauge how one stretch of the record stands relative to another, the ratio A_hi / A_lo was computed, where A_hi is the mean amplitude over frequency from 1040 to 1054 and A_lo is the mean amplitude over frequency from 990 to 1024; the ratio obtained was 1.11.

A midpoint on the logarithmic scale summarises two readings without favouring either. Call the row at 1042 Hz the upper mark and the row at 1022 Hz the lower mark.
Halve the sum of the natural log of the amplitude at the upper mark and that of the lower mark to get 0.64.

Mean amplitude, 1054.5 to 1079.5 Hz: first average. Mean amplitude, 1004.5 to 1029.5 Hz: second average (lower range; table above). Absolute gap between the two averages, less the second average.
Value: -1.6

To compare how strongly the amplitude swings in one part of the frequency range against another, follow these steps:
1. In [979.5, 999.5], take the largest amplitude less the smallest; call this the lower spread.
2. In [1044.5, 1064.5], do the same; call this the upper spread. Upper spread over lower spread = 0.47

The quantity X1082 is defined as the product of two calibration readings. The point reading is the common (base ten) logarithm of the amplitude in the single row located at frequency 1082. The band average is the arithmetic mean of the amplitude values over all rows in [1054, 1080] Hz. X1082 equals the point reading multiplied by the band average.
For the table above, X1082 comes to 1.06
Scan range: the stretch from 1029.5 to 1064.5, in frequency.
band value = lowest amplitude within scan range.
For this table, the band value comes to 1.47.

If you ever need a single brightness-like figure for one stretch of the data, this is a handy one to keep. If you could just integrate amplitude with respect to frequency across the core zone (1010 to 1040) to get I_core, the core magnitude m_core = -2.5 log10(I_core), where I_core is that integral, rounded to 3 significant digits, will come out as -4.39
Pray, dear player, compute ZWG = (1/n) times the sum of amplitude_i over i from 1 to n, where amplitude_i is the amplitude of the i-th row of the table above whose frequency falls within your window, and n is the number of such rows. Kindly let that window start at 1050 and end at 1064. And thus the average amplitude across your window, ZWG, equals 2.5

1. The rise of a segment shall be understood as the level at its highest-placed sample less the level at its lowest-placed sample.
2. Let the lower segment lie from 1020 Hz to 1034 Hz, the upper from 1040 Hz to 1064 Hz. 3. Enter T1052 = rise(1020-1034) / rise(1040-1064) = -0.6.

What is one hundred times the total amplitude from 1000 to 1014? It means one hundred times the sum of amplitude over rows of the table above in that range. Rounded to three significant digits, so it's 566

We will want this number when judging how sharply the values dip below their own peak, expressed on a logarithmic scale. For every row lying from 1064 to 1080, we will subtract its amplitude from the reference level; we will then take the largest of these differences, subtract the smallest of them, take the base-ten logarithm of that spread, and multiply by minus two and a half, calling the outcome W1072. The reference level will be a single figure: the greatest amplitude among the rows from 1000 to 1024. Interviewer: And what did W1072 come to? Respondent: 1.4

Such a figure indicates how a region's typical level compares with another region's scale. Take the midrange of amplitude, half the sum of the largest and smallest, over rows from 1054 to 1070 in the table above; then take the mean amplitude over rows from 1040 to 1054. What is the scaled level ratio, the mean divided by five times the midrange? 0.162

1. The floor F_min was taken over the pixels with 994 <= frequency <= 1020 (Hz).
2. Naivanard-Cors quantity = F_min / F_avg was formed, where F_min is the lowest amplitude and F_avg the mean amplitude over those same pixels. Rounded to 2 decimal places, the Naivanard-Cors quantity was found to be 0.71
